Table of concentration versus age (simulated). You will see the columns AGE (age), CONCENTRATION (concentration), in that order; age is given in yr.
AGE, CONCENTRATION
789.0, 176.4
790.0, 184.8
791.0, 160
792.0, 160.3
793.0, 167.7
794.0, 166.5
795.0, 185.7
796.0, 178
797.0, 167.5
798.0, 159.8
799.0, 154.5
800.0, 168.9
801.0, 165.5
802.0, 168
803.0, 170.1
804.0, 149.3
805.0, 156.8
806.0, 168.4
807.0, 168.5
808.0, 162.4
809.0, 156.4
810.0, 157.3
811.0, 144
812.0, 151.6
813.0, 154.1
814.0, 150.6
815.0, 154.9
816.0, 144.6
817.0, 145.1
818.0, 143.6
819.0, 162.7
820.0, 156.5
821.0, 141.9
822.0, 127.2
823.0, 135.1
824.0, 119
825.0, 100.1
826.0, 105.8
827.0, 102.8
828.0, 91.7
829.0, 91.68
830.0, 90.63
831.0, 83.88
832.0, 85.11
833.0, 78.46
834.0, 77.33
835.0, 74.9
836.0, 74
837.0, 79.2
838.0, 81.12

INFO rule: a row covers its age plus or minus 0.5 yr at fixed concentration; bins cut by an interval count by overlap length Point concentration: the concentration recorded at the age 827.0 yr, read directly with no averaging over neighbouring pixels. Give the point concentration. 102.8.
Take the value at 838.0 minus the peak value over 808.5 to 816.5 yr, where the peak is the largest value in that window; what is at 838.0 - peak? -76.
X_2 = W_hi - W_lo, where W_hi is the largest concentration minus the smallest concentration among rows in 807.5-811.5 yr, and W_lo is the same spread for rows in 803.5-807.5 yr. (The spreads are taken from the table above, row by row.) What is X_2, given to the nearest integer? -1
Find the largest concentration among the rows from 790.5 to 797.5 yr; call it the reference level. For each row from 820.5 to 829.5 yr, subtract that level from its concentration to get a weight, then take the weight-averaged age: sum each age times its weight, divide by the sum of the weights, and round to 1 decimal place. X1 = 825.6 yr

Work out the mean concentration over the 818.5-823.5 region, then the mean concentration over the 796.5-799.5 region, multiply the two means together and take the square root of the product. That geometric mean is 152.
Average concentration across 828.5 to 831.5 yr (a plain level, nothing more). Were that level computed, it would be 89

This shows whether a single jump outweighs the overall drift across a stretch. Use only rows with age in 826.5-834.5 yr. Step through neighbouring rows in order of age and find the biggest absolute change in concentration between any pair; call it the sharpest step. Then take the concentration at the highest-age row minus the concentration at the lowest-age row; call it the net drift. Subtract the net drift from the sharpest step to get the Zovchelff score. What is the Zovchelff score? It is 37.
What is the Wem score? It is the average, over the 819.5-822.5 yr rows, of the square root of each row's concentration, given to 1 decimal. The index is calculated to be 11.9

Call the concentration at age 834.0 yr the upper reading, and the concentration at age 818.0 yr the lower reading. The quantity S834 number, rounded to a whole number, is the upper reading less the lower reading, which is -66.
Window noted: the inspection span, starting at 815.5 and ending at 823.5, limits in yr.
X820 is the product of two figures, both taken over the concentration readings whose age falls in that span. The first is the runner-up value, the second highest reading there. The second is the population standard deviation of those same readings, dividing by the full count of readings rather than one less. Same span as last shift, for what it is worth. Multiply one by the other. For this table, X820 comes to 1633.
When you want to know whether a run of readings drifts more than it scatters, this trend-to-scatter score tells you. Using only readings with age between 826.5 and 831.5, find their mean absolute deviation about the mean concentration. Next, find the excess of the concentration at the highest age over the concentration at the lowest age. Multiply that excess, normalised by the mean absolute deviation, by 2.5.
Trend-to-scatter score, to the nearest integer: -11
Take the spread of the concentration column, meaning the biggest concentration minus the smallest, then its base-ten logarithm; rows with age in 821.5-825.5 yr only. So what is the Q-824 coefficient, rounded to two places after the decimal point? 1.54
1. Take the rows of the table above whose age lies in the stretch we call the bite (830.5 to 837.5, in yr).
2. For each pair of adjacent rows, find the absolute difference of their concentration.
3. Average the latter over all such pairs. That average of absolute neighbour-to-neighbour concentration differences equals 2.9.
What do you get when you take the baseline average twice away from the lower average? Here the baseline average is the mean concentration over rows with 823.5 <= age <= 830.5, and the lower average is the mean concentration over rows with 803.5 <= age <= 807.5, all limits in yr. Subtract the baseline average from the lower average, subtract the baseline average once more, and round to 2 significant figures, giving -40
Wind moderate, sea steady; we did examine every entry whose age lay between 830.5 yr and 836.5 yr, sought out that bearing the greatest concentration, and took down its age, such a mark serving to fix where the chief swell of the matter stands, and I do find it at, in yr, 832.0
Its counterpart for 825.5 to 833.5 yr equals 826.0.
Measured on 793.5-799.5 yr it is 795.0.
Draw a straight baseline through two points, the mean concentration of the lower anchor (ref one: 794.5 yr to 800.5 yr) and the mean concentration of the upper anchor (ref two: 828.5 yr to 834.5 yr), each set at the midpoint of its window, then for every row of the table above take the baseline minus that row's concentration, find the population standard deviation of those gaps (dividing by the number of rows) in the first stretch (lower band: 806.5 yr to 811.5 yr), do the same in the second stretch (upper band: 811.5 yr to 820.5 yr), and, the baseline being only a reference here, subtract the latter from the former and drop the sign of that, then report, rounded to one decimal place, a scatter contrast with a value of 4.5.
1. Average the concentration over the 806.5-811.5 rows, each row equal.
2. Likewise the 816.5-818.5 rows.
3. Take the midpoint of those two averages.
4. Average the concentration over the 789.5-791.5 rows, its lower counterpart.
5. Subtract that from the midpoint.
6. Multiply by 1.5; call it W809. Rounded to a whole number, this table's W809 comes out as -32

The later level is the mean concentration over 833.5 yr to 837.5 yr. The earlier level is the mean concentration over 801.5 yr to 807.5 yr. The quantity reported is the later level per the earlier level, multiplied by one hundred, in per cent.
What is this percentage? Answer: 47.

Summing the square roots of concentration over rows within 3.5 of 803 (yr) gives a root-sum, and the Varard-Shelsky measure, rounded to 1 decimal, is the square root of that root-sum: 9.5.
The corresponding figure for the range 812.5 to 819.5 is 9.3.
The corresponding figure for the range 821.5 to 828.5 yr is 8.6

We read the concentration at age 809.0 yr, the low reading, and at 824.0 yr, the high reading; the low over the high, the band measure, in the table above 1.31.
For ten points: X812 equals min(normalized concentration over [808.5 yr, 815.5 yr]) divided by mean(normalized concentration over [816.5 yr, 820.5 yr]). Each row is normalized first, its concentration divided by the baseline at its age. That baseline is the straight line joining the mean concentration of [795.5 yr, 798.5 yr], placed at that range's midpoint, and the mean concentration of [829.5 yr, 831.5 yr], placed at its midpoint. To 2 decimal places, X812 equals 0.82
